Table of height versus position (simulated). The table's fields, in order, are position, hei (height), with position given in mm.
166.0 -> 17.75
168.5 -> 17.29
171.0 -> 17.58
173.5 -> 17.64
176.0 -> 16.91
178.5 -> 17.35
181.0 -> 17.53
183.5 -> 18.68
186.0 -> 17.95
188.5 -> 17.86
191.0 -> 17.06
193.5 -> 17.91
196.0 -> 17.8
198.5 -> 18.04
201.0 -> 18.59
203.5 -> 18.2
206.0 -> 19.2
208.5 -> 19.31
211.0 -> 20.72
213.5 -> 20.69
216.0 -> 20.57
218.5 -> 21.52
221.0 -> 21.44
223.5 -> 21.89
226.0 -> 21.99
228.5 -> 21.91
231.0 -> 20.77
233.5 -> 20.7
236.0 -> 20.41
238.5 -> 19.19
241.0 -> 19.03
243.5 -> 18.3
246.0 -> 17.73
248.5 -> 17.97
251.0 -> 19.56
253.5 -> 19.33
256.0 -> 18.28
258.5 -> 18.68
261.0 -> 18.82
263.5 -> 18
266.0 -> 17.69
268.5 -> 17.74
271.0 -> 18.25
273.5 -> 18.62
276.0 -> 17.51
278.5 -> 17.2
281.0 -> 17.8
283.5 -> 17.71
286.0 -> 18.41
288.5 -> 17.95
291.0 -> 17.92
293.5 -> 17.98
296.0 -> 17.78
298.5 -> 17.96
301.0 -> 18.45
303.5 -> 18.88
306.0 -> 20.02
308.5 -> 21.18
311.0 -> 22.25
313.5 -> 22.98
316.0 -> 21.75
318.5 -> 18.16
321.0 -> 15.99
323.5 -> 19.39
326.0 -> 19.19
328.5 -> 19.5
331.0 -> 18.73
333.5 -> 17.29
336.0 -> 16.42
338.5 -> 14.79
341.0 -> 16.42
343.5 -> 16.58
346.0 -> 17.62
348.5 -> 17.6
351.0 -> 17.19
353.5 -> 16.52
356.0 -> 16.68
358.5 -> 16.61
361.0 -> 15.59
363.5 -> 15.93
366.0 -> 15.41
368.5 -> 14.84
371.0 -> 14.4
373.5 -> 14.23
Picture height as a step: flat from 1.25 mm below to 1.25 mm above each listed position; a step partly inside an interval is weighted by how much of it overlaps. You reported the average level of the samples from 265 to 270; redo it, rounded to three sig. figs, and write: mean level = 17.7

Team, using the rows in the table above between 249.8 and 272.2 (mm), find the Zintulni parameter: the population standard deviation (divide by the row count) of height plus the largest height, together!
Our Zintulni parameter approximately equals 20.2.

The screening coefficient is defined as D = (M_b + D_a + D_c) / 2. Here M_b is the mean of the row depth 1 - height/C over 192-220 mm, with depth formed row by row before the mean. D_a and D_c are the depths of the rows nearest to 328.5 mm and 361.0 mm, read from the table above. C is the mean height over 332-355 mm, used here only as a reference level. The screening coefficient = -0.13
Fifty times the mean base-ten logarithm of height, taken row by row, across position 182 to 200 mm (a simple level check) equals 62.6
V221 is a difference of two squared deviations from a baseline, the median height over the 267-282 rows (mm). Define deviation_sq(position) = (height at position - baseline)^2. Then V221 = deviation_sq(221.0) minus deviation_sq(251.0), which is 10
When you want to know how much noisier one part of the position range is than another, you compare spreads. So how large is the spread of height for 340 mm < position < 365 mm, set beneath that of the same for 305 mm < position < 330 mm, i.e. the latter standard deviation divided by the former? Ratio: 3.2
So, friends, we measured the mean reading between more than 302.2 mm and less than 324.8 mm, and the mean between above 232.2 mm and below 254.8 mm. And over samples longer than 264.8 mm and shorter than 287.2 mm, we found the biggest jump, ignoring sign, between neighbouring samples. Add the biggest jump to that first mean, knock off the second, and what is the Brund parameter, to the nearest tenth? 2.0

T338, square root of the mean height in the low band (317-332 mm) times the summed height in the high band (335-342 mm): 30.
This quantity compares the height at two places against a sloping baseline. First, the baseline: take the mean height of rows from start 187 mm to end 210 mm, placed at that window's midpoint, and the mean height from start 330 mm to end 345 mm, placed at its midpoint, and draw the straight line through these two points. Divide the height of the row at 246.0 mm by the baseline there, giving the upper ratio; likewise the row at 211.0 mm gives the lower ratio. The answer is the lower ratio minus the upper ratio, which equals 0.14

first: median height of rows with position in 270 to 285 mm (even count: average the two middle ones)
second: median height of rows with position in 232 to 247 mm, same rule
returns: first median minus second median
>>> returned -1.4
